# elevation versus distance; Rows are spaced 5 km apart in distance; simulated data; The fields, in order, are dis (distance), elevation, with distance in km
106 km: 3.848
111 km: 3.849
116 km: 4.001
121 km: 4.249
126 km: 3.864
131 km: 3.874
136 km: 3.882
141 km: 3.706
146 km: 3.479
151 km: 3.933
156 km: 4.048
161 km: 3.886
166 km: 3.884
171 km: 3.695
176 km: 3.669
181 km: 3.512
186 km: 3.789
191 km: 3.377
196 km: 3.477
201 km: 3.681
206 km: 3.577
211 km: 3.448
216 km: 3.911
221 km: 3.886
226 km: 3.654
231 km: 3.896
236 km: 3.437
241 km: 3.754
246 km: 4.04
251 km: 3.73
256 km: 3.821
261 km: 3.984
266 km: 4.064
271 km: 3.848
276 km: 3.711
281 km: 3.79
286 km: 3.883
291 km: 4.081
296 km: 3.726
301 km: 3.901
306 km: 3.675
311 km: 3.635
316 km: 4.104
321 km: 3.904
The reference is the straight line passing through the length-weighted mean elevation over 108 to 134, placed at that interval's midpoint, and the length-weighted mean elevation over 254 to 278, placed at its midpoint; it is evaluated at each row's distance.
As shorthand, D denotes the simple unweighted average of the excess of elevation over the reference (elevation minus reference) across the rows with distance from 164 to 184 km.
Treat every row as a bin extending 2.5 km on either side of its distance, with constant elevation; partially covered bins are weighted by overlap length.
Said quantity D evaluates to -0.25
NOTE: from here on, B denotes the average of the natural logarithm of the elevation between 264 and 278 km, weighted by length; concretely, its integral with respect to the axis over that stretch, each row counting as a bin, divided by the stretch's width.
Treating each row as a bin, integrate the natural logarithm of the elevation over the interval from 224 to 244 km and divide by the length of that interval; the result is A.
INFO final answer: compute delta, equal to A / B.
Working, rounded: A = 1.31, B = 1.35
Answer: 0.96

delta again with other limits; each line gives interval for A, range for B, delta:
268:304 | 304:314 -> 1.04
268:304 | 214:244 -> 1.02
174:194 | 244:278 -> 0.94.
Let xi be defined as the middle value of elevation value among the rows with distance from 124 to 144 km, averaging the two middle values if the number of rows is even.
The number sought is 3.87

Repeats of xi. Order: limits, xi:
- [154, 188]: 3.79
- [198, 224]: 3.68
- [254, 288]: 3.85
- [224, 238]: 3.65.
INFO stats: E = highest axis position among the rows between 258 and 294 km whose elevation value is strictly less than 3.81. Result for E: 281 km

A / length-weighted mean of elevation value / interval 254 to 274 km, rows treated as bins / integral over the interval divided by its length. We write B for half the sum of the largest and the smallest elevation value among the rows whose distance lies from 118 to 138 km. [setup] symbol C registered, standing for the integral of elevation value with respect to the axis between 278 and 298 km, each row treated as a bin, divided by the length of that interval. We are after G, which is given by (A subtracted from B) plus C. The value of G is 4.00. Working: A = 3.93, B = 4.06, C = 3.87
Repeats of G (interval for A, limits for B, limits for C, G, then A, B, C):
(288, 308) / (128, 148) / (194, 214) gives 3.39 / 3.85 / 3.68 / 3.56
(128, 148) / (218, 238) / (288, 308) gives 3.77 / 3.74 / 3.67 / 3.85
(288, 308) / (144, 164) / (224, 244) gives 3.61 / 3.85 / 3.76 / 3.69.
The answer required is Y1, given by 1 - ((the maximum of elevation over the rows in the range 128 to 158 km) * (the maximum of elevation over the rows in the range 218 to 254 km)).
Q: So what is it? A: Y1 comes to -15.4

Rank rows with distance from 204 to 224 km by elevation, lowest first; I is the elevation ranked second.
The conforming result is 3.577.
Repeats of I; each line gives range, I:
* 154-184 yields 3.669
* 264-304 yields 3.726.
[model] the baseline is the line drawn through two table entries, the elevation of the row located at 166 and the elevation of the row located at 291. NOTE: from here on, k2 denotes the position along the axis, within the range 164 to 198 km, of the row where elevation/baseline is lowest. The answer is 191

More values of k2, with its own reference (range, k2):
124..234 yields 191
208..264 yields 236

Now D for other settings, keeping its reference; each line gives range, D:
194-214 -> -0.38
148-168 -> -0.01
